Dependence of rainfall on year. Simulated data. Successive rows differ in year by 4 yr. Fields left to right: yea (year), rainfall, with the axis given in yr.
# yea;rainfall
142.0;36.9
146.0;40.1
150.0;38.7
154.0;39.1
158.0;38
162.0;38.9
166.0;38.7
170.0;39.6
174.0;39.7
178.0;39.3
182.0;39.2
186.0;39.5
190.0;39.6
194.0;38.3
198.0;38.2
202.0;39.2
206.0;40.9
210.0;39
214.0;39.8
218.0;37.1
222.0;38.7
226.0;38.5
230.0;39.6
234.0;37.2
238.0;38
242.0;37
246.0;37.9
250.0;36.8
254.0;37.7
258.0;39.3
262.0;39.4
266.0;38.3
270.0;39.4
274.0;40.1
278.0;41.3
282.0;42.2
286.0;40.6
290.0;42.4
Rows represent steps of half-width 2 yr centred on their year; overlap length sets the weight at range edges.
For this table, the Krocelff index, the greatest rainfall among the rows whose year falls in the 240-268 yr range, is 39.4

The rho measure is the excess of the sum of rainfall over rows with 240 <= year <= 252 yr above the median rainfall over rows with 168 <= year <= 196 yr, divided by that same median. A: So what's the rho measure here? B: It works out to 2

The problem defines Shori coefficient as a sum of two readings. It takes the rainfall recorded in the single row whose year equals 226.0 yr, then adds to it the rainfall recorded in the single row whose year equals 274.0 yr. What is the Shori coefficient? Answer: 78.60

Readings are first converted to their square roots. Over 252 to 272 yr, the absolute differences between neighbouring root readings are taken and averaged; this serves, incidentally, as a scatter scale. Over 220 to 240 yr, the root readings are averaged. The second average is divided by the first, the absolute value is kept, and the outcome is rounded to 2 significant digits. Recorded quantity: 79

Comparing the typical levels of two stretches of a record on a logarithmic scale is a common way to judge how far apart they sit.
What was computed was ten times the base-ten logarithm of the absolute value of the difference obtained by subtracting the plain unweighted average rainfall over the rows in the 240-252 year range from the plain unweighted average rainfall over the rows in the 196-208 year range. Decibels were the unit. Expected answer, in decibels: 3.4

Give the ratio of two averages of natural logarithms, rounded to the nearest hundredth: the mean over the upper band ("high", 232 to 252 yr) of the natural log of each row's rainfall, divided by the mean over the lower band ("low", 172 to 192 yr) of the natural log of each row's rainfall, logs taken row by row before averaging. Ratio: 0.99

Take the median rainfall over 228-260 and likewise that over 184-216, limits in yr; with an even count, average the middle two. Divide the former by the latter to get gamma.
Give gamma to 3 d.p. 0.961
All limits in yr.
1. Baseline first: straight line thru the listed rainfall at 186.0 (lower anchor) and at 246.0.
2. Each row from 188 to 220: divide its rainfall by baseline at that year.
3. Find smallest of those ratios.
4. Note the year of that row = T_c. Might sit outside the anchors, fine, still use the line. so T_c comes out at 218.0 yr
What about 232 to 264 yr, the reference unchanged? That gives 234.0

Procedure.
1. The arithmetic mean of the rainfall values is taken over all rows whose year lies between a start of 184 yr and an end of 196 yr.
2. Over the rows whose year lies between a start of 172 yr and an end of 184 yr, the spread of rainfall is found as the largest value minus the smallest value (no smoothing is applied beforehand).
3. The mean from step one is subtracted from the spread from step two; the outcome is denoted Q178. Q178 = -38.6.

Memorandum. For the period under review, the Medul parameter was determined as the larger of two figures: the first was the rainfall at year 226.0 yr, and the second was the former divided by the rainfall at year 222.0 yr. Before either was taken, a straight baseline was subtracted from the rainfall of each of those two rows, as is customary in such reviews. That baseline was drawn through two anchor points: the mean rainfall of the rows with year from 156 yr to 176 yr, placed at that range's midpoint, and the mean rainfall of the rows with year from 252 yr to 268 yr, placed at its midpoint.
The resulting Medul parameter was 2.9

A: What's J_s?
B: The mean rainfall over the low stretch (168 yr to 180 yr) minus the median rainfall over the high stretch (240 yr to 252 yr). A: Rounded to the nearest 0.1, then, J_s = 2.5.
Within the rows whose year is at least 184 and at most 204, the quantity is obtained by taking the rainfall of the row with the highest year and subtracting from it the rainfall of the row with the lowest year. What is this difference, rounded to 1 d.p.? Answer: -0.3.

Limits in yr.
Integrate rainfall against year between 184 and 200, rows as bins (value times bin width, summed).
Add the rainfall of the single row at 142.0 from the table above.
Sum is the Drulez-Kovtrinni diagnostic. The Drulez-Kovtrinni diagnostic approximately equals 659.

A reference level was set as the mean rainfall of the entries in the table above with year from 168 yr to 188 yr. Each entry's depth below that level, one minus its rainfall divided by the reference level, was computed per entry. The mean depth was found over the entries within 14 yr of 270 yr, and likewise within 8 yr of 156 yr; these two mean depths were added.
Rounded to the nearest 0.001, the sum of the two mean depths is 0.006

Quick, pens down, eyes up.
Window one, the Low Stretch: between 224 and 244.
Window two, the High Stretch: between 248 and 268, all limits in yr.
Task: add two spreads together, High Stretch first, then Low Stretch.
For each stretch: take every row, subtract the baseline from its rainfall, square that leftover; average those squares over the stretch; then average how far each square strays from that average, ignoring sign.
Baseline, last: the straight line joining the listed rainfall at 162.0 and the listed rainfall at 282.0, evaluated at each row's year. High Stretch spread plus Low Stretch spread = 10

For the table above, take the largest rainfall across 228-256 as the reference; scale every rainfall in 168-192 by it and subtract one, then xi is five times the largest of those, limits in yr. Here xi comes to 0.013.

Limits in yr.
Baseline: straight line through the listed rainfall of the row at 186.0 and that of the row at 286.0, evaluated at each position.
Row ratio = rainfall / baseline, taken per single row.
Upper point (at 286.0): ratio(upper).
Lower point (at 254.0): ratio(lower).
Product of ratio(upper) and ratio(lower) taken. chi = 0.94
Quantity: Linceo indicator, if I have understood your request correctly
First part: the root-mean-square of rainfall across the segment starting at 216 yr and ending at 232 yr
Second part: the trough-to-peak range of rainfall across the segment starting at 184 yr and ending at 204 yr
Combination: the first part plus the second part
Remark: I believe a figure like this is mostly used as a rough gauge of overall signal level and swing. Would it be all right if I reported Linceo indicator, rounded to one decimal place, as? 39.9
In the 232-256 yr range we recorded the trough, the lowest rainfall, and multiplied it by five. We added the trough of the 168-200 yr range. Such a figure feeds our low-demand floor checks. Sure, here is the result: 222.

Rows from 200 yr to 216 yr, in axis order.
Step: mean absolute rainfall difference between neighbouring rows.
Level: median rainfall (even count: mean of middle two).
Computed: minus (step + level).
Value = -41.0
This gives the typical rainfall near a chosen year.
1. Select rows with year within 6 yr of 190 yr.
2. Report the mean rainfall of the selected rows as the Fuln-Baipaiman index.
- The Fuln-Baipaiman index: 39.13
